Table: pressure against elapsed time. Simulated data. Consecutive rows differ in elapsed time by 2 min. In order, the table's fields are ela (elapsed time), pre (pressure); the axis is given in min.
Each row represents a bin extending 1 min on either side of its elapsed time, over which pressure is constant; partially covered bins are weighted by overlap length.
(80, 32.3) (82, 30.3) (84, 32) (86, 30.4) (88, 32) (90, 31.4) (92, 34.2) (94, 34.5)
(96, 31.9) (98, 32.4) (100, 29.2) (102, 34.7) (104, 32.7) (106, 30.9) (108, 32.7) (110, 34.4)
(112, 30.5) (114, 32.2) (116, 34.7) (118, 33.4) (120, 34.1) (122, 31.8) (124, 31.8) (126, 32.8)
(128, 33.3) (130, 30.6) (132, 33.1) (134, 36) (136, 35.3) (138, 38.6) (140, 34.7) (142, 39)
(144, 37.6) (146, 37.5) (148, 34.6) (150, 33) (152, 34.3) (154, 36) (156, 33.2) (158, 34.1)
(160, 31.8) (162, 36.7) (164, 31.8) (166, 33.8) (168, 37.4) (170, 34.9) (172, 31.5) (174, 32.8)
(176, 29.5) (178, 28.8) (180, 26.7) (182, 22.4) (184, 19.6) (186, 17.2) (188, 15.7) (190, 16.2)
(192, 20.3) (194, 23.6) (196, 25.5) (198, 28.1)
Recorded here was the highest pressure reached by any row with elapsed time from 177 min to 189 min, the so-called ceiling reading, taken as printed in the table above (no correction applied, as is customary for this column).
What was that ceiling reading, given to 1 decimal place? 28.8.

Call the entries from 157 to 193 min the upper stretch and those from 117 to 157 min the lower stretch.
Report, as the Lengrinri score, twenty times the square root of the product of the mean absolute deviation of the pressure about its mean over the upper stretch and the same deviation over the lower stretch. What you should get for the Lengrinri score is 68.3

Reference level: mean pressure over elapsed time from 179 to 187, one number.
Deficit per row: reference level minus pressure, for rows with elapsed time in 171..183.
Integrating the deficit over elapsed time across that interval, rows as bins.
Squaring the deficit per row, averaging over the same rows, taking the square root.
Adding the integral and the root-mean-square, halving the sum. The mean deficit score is -39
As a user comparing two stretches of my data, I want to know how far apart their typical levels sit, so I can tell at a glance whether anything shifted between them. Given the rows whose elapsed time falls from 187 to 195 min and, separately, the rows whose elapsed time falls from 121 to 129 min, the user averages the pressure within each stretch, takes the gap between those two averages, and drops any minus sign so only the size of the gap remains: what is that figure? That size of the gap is 13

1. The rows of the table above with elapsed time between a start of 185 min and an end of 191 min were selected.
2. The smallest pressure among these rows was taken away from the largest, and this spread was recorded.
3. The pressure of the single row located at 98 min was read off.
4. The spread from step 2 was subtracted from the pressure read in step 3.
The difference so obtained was 31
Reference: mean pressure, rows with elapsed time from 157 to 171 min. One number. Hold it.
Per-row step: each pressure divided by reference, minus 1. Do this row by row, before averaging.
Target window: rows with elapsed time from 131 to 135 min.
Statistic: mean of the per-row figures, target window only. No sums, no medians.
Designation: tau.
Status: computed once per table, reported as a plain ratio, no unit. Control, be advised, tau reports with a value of 0.01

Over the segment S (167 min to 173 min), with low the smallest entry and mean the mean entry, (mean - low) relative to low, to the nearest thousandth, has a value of 0.098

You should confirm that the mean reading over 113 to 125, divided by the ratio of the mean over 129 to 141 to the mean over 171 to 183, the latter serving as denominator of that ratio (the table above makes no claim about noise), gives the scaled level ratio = 27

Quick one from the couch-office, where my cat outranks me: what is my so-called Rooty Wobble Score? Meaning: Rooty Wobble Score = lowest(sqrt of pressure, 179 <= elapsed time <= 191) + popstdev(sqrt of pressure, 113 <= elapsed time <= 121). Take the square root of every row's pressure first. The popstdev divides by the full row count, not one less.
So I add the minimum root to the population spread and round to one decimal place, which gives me 4.0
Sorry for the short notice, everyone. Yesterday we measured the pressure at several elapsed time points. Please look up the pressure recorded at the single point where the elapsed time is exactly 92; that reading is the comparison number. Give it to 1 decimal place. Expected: 34.2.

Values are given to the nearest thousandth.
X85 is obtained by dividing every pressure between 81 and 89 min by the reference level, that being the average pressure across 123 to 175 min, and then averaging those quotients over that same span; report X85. 0.904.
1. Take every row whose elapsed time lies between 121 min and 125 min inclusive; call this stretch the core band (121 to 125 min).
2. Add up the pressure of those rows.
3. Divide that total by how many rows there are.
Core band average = 31.8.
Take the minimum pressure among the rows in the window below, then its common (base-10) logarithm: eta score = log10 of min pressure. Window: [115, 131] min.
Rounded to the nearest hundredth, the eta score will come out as 1.49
